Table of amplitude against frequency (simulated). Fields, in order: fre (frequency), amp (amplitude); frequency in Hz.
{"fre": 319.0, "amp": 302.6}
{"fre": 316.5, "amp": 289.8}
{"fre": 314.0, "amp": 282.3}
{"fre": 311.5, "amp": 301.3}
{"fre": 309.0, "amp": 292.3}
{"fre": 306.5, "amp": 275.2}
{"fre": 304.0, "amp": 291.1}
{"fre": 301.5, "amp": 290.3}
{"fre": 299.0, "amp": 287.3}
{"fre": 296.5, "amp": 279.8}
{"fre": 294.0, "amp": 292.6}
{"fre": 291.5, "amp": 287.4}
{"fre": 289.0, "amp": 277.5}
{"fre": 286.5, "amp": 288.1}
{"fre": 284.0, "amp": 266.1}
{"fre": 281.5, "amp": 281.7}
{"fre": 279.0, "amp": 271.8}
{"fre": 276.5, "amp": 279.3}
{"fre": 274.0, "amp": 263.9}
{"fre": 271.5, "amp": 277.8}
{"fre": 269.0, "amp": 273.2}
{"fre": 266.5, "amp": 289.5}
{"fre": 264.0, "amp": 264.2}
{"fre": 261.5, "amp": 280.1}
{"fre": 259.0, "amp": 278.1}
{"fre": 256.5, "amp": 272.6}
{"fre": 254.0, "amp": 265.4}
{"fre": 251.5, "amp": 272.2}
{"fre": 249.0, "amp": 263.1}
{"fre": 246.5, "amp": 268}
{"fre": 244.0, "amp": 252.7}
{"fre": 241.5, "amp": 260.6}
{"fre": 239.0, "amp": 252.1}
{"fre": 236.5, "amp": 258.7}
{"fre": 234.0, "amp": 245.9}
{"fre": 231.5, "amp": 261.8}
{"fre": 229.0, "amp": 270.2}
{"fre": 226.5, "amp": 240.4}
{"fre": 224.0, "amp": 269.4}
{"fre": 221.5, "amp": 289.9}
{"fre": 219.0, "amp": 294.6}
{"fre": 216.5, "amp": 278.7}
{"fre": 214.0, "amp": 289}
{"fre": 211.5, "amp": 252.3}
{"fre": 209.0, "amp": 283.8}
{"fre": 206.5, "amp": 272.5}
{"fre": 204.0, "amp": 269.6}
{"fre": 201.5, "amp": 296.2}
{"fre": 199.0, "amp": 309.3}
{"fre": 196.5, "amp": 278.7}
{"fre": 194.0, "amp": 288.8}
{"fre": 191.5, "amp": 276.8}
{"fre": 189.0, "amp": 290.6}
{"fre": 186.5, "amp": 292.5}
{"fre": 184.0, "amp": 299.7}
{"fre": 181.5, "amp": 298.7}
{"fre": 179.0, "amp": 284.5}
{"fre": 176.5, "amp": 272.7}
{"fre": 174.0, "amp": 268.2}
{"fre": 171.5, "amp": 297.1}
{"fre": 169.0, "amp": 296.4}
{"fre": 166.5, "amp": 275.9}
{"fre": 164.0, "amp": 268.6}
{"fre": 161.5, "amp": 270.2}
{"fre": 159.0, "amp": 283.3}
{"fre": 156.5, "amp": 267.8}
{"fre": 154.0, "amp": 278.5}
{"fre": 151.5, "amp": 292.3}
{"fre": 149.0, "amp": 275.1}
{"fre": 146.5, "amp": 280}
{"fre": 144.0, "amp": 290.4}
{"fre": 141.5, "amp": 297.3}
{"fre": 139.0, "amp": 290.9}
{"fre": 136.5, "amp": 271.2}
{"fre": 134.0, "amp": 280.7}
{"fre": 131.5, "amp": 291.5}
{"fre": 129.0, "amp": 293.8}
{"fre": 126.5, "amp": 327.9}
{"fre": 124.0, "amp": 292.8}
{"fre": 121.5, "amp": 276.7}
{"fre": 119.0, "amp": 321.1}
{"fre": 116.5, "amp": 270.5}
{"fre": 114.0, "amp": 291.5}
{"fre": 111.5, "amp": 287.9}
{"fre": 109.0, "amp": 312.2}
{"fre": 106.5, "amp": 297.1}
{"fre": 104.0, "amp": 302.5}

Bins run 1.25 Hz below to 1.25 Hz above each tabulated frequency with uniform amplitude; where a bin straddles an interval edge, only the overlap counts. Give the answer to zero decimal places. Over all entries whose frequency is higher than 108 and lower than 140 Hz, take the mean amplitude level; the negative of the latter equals -293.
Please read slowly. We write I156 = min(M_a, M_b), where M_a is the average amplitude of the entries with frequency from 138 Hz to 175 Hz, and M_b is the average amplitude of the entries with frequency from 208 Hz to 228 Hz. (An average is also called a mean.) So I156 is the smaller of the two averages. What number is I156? 275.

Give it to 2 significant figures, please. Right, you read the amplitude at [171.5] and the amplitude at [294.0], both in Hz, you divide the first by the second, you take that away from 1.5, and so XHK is 0.48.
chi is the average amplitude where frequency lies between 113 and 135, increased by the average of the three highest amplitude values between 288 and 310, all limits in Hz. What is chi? 586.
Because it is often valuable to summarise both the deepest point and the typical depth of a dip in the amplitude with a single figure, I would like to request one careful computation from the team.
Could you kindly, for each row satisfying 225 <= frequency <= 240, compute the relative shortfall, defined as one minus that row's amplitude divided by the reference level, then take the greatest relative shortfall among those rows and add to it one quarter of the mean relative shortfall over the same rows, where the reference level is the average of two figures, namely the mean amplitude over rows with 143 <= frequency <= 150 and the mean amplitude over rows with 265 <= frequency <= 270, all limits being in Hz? 0.17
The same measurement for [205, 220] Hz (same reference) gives 0.11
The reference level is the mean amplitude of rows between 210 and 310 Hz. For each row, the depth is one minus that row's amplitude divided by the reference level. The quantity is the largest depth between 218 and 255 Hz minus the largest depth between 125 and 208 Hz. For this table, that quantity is 0.10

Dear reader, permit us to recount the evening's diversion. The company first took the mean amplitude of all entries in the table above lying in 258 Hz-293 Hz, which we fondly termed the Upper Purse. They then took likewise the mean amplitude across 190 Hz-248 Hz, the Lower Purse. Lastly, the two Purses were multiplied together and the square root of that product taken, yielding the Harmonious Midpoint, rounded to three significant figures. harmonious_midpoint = 275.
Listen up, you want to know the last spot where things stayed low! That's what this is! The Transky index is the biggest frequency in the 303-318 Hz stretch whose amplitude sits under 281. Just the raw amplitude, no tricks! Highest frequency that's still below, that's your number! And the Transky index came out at 306.5 Hz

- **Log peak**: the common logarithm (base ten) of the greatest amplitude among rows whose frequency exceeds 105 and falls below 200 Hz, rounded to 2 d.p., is 2.52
